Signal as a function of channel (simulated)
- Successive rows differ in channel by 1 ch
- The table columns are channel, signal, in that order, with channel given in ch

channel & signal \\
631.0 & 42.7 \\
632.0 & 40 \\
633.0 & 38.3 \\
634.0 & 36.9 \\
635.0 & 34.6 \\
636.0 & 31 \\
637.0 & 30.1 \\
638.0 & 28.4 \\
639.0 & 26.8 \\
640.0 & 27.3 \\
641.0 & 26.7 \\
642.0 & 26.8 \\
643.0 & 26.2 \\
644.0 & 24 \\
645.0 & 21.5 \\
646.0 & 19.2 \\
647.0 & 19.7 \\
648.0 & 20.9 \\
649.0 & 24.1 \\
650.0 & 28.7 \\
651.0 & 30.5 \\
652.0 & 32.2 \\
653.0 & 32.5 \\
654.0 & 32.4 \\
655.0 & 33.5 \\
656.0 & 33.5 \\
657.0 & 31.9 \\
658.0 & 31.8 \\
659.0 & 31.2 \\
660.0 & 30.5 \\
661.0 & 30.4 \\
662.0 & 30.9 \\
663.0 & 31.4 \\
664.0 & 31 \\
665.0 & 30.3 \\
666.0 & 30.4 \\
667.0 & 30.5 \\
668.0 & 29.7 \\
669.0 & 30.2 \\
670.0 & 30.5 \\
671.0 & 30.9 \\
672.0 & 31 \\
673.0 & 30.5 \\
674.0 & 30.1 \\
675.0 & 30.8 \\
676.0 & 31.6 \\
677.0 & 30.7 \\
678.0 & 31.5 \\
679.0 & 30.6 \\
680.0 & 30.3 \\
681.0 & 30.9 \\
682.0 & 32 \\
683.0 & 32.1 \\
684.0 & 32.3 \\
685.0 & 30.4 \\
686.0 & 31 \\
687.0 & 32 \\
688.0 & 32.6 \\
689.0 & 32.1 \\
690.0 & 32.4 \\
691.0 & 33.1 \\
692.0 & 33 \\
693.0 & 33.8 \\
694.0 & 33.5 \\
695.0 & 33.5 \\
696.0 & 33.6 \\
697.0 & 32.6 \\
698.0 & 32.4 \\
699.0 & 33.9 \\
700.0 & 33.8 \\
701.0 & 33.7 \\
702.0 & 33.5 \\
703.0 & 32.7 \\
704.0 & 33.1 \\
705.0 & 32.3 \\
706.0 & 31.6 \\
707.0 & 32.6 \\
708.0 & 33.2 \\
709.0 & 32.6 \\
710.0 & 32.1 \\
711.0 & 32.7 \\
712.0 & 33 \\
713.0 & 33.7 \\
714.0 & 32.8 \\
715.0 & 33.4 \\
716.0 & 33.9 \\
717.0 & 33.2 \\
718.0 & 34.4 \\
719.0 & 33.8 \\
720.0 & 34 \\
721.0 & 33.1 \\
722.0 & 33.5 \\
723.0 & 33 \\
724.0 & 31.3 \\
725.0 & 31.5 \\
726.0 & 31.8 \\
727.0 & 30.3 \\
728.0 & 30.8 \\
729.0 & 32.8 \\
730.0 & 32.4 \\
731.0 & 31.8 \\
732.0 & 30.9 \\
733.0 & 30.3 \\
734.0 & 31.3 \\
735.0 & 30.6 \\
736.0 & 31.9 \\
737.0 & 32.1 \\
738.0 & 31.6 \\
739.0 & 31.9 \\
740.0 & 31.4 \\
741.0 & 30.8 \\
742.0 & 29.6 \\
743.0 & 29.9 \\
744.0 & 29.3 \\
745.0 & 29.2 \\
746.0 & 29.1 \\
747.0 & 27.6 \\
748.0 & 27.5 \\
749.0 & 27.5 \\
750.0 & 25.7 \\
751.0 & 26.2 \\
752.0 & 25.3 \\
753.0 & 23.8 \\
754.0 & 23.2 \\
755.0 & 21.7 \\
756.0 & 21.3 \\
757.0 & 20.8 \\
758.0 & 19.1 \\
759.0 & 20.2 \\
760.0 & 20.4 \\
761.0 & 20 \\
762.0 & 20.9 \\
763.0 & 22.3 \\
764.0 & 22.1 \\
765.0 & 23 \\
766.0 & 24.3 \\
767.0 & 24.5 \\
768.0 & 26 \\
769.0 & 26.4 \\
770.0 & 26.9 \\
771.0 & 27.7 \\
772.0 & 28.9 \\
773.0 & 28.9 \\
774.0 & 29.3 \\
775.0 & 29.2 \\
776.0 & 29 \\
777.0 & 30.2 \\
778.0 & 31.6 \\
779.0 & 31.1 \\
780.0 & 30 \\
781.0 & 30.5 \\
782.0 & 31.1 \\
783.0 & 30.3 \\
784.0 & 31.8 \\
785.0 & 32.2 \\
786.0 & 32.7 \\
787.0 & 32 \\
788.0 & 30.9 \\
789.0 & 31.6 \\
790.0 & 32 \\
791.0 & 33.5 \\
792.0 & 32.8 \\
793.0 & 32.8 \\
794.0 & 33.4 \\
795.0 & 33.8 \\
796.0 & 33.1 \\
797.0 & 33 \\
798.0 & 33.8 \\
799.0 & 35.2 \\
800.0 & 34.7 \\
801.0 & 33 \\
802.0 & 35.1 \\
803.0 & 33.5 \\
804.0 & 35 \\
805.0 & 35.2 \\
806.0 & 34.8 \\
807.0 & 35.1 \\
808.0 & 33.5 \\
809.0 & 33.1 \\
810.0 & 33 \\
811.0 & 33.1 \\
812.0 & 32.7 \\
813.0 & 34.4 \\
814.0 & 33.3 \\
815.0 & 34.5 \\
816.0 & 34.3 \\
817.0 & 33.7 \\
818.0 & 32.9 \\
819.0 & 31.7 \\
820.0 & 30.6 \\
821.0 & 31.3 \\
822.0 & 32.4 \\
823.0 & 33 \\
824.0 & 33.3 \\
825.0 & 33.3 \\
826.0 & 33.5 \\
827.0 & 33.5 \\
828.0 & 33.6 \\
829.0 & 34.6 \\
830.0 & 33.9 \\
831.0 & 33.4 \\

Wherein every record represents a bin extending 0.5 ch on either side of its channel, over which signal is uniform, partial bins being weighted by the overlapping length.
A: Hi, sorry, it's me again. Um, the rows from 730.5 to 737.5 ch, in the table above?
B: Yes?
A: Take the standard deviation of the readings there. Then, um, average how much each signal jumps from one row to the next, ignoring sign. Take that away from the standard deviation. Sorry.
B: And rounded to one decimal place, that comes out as -0.1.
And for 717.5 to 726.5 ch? 0.5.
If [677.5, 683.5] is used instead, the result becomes 0.1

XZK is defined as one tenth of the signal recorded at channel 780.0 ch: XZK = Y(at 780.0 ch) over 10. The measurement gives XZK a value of 3.0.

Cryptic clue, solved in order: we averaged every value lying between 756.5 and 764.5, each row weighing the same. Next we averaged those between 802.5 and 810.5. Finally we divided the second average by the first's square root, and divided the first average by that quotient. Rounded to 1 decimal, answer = 2.8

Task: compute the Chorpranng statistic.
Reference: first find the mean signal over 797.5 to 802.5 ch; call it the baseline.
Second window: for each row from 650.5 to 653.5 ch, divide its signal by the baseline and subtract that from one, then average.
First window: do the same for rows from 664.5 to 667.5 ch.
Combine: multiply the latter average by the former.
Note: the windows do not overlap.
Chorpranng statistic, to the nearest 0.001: 0.009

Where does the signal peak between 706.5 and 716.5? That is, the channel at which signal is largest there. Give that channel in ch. 716.0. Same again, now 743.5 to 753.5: 744.0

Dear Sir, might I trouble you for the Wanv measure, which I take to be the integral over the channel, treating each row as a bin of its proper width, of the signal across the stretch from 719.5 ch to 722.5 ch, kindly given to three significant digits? 101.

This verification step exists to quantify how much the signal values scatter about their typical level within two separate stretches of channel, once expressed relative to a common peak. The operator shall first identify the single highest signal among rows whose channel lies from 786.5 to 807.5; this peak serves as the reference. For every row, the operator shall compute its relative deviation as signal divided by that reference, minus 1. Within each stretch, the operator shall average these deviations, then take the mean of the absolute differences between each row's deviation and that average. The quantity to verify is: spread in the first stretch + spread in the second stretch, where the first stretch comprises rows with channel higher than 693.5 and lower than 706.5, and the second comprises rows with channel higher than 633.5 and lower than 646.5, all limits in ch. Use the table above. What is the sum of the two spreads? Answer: 0.12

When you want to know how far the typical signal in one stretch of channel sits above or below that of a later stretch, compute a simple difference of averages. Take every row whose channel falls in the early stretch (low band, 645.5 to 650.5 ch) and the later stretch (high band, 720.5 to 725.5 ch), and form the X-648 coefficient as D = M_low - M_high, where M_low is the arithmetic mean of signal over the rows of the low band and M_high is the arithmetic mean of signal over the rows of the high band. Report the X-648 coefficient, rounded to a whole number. -10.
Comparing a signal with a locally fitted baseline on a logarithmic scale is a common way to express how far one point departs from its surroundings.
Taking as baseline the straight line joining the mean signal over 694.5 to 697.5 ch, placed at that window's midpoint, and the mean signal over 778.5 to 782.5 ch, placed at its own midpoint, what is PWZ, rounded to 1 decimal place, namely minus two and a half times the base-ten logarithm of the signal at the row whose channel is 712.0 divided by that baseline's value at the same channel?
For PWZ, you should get 0.0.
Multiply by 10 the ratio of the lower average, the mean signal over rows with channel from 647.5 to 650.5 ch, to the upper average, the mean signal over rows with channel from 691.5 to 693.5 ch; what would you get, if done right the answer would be 7.4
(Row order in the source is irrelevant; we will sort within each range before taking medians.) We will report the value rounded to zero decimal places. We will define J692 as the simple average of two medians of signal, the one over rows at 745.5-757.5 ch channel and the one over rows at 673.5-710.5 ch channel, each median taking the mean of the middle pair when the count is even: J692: 29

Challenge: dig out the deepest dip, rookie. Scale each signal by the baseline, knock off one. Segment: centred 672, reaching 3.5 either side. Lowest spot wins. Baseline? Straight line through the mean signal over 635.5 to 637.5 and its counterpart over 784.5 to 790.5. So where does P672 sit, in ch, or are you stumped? 674.0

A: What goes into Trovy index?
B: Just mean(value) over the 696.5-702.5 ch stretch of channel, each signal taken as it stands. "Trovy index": 33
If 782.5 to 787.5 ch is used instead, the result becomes 32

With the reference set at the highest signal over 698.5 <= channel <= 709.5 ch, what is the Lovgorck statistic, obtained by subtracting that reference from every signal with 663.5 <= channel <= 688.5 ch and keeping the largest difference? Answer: -1.3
